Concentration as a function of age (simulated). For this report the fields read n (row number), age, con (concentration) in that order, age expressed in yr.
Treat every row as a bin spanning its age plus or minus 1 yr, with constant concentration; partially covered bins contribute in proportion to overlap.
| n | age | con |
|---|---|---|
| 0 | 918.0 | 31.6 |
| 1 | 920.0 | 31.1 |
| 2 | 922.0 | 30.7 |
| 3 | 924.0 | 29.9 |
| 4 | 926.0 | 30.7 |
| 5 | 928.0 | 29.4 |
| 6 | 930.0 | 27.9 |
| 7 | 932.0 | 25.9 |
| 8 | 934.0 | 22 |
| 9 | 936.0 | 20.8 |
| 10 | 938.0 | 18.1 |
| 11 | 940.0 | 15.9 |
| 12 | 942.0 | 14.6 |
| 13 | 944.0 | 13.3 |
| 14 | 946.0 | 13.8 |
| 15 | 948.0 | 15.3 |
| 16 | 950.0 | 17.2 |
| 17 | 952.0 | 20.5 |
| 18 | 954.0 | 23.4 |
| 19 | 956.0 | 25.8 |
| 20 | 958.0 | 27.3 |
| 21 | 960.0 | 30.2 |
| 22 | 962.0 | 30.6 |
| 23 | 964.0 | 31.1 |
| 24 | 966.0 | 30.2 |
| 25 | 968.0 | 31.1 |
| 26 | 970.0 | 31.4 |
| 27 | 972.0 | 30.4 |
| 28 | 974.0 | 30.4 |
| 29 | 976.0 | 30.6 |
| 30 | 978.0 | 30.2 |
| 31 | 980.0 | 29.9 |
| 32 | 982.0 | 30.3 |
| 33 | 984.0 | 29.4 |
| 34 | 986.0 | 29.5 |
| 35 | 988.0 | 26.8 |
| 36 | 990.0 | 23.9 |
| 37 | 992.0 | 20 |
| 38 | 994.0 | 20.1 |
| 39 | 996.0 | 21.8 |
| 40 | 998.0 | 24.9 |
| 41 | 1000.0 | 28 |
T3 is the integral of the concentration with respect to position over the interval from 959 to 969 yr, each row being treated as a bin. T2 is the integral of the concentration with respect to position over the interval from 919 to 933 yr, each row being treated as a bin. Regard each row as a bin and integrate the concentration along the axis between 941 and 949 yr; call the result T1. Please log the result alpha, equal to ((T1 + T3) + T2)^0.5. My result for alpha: 28.8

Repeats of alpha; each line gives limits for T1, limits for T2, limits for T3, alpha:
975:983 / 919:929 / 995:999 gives 25.3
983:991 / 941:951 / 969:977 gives 24.8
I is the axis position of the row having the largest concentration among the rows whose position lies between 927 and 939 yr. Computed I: 928.0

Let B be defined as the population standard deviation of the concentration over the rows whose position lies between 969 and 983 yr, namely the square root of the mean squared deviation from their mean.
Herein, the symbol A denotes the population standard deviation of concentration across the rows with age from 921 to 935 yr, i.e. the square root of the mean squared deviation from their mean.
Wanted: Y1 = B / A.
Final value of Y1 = 0.1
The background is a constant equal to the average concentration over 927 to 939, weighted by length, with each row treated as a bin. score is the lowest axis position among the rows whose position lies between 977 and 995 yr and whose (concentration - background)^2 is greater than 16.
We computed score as 978.0 yr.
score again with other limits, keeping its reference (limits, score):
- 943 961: 944.0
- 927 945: 928.0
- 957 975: 960.0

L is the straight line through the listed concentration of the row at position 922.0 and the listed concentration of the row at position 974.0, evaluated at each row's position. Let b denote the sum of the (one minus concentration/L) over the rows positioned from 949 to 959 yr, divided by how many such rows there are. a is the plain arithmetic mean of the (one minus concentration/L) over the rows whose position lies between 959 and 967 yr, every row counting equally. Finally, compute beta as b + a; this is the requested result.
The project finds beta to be 0.25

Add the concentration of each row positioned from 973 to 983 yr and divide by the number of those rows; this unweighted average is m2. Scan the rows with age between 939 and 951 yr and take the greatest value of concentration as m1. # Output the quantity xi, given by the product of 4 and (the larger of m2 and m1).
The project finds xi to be 121.1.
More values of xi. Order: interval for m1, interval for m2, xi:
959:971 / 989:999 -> 125.6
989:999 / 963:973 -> 123.4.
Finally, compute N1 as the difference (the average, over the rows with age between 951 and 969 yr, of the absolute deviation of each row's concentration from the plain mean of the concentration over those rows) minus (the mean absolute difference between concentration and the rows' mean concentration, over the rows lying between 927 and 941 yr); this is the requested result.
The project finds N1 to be -1.0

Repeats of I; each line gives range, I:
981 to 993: 982.0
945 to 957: 956.0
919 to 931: 920.0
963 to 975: 970.0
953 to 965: 964.0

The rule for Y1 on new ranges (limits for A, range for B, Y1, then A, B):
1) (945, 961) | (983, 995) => 0.7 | 5.6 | 3.9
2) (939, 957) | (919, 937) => 0.9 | 4.2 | 3.7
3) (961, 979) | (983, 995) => 9.6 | 0.4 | 3.9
